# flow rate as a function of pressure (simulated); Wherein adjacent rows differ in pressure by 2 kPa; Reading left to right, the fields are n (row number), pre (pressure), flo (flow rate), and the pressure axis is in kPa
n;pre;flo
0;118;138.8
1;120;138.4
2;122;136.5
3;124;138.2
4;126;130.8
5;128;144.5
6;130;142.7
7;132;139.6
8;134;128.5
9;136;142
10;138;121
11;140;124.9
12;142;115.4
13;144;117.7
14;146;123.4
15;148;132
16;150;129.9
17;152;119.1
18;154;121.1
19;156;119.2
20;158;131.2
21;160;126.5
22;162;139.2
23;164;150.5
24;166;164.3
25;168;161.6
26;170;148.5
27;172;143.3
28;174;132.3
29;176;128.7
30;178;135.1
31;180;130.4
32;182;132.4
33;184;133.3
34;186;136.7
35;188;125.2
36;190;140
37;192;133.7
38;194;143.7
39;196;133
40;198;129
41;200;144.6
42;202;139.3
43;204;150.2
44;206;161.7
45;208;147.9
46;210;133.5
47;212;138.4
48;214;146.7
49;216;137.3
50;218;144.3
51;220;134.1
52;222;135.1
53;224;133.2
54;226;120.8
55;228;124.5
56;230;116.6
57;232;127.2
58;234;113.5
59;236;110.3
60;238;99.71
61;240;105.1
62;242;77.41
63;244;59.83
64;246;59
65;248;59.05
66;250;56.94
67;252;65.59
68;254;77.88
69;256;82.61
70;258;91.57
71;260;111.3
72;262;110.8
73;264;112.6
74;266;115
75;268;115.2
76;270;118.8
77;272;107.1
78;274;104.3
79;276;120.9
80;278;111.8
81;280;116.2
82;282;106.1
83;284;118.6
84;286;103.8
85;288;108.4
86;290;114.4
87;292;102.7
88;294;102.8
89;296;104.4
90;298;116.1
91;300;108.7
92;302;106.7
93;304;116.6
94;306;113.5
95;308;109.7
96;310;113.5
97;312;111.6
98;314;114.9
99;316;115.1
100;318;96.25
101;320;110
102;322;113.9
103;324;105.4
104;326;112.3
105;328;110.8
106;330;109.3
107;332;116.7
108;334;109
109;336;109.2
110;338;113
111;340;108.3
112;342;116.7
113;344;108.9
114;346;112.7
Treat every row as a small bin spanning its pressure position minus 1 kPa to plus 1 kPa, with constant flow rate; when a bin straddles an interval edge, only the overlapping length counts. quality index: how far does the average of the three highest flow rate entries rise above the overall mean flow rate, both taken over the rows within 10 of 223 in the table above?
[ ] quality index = 10.8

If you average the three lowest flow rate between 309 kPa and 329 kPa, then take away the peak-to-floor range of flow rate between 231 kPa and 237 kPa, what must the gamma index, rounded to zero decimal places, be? 87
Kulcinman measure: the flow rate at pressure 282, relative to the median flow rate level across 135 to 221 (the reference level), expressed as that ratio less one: -0.21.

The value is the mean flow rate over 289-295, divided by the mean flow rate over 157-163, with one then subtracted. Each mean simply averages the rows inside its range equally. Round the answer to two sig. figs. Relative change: -0.19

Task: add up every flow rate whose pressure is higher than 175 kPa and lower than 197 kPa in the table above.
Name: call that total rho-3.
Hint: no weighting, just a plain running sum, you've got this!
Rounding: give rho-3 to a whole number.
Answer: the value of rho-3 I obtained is 1472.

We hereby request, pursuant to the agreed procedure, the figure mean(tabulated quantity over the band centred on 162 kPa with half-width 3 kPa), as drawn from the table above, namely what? 139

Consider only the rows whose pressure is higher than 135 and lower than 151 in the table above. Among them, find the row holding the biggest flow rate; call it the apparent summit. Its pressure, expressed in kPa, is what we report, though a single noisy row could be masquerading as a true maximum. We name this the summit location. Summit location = 136 kPa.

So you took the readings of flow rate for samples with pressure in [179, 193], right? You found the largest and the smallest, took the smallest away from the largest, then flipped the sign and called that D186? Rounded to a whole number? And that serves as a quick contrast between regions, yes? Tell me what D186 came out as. -15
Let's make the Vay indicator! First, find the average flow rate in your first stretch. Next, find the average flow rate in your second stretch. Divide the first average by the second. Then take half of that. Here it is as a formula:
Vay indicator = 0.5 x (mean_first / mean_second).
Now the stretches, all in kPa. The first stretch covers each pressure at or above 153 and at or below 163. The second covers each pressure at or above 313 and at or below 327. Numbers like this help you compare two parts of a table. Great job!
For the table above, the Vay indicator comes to 0.58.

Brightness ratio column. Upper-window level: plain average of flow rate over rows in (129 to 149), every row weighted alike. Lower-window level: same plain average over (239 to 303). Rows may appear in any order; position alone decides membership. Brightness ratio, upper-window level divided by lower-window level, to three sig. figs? 1.30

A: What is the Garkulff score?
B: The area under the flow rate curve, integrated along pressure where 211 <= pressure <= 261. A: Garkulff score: 5256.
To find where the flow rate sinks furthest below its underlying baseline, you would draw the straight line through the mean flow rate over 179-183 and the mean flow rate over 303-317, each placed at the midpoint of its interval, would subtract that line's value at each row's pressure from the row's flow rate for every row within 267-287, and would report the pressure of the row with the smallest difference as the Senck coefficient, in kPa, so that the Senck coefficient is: 274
